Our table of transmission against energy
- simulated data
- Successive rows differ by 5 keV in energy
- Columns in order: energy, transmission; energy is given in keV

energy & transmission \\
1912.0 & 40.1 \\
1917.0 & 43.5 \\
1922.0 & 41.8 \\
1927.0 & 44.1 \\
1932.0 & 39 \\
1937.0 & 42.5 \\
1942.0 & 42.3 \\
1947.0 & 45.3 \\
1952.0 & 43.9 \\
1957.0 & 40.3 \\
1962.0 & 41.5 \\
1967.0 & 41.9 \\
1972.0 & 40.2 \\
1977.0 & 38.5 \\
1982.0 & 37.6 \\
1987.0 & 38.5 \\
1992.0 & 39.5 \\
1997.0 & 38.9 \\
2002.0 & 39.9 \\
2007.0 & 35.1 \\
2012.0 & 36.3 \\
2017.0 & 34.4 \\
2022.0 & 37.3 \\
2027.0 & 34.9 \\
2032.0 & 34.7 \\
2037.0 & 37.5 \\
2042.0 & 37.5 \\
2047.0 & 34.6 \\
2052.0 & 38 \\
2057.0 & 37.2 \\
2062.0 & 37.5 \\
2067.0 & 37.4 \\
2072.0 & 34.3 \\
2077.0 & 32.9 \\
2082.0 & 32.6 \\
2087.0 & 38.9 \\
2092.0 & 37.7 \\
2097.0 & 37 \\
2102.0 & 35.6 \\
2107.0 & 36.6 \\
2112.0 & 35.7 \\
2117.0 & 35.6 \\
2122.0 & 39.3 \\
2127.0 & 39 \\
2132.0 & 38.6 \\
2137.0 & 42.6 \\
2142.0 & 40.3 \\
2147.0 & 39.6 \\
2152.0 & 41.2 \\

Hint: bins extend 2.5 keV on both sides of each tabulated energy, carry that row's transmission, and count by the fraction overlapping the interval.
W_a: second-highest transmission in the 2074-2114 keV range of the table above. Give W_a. 37.7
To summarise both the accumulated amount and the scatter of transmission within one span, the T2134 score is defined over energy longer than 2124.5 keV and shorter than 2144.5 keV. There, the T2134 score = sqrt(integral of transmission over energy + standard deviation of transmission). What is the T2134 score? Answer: 28.4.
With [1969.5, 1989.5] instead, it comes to 27.8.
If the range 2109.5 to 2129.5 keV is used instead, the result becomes 27.4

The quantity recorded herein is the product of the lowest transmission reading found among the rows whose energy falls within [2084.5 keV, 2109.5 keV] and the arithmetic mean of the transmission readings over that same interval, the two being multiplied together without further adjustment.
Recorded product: 1323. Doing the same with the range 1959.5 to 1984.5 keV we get 1502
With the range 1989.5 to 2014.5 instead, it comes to 1332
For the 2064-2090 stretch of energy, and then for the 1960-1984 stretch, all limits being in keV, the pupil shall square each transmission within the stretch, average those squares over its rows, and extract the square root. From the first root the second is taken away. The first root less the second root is -4.7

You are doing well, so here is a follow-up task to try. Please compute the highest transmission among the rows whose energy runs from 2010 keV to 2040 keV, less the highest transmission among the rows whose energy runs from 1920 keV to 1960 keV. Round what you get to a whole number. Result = -8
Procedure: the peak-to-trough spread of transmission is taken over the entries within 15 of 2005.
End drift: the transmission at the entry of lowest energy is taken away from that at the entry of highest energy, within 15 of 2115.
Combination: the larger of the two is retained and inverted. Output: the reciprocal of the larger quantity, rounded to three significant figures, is 0.182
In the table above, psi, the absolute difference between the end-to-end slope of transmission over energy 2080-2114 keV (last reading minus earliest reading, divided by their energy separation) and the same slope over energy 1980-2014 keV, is 0.15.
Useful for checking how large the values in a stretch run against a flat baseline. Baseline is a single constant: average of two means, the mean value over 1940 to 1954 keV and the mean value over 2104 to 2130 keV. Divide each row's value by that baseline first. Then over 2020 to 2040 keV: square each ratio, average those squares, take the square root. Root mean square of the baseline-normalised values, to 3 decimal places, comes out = 0.891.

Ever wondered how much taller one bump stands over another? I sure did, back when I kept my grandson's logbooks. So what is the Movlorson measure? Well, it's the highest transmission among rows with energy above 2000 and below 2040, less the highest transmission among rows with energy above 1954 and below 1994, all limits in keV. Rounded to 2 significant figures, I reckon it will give -2.0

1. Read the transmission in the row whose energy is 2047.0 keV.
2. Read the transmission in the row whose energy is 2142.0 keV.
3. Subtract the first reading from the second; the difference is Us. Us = 6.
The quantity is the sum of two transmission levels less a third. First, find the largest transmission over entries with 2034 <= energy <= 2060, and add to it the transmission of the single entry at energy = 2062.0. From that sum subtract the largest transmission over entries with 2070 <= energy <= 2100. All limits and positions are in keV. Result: 37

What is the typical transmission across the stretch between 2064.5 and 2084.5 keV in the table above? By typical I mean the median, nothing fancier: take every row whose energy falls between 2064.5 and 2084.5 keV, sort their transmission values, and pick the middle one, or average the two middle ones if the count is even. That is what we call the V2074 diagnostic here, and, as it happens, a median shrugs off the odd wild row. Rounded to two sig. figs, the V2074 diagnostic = 34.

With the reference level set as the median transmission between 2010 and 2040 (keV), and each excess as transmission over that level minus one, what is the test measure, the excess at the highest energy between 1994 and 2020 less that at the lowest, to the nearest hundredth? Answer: -0.13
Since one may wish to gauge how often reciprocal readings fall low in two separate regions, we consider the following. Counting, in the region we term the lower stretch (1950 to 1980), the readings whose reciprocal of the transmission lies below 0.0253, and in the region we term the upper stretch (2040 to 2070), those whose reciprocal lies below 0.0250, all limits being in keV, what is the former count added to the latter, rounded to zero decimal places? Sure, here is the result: 5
